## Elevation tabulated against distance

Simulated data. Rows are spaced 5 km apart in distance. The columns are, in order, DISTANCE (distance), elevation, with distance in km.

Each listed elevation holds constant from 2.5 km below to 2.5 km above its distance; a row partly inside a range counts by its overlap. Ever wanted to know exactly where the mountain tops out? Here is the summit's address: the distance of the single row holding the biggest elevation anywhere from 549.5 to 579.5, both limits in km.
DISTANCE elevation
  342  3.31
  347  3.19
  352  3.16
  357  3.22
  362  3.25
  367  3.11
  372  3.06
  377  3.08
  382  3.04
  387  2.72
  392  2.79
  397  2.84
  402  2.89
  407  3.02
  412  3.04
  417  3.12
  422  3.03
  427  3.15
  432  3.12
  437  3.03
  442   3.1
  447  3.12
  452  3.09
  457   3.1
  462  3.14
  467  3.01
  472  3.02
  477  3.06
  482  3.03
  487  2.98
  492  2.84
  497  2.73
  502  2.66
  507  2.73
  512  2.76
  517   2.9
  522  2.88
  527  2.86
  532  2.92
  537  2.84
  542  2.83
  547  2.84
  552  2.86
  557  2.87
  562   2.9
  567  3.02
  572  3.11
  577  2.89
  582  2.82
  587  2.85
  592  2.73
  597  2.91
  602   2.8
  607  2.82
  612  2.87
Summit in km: 572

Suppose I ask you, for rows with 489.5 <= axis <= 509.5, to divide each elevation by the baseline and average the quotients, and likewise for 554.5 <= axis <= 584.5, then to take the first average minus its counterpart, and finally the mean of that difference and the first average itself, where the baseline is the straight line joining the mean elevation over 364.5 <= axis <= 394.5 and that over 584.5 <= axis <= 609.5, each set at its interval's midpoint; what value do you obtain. 0.43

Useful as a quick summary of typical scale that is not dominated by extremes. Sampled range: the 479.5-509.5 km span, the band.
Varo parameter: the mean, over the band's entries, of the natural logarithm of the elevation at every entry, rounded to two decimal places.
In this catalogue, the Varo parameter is 1.04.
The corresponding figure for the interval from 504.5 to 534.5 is 1.04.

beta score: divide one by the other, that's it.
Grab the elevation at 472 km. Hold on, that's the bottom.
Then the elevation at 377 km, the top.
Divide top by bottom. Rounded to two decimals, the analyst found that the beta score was 1.02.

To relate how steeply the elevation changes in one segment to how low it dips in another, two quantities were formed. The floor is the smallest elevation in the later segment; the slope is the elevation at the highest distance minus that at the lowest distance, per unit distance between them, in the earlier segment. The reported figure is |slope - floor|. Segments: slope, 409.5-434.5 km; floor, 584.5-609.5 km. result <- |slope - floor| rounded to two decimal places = 2.73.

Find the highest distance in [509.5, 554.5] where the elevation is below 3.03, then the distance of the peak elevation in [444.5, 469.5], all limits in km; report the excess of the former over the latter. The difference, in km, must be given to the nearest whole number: 90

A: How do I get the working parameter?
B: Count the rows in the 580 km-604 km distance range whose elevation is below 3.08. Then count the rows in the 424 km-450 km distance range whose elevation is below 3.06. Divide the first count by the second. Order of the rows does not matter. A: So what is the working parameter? 5.0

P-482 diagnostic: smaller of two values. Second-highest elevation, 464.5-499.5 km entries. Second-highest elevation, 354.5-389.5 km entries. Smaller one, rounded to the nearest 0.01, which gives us 3.03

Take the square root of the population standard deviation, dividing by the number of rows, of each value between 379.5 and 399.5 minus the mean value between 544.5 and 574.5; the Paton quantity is 0.35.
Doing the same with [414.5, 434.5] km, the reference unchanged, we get 0.21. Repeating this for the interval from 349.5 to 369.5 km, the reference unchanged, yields 0.23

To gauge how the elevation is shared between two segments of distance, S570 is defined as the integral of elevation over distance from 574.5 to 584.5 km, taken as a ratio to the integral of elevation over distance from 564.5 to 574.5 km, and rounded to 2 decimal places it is 0.93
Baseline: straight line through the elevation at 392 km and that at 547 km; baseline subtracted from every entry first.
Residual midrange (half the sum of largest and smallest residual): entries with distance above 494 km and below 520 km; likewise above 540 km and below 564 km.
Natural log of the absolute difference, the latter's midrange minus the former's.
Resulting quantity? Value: -2.6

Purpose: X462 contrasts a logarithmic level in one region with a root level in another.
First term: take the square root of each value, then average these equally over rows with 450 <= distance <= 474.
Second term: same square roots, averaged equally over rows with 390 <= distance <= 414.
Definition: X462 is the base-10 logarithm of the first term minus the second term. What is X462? -1.464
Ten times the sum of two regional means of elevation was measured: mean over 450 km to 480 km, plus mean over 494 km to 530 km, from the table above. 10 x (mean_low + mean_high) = 58.6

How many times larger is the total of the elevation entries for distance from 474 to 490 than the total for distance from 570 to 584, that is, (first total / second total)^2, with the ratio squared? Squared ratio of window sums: 1.06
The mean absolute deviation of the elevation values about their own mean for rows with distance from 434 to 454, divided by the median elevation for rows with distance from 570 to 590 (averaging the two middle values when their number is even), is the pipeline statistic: 0.010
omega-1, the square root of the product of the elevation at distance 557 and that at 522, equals 2.87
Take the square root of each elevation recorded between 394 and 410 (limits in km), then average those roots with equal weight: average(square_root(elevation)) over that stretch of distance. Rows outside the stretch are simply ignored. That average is 1.71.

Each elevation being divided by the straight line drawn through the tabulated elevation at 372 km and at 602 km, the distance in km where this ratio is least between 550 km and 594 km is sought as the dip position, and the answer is 592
